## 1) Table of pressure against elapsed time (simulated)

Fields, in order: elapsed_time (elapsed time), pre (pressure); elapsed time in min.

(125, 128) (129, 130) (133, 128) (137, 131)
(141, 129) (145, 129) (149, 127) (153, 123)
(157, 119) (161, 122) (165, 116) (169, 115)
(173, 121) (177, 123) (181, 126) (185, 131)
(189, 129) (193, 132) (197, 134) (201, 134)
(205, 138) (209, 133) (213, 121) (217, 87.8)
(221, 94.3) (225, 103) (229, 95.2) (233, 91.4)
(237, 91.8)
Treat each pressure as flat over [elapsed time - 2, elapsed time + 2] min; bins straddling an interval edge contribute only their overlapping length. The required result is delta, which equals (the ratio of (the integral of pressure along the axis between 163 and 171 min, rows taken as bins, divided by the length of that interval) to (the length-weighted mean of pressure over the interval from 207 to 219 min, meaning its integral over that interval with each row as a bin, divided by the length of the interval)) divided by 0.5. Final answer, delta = 2.03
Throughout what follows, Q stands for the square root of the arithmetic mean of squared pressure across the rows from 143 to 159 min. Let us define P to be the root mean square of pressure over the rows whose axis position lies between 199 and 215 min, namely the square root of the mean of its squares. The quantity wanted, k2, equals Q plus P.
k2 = 256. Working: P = 132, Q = 125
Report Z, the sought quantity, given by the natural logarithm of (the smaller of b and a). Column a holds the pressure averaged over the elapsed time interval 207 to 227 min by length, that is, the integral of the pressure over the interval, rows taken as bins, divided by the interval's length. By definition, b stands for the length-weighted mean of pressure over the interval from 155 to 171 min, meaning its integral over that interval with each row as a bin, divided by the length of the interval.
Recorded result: 4.680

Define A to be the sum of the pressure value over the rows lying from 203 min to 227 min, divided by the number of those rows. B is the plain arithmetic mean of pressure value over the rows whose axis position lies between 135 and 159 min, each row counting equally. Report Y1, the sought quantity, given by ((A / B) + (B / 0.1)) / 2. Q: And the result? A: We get 632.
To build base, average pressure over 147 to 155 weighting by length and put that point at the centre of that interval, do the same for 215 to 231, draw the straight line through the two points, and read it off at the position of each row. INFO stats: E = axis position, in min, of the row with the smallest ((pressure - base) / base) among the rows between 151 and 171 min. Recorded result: 157 min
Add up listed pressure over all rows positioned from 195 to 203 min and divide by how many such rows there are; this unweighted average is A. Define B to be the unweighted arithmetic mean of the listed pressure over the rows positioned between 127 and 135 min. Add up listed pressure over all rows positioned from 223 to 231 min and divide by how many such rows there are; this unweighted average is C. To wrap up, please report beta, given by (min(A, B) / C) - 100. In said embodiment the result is -98.7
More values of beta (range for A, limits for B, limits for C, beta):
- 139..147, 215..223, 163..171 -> -99.2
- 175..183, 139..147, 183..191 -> -99.0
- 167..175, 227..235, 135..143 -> -99.3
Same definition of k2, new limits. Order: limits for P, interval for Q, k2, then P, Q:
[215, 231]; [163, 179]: 214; 95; 119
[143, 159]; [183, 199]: 256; 125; 132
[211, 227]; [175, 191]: 230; 102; 127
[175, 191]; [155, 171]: 245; 127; 118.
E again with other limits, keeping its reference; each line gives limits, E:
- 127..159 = 133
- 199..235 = 217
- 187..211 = 189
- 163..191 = 165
